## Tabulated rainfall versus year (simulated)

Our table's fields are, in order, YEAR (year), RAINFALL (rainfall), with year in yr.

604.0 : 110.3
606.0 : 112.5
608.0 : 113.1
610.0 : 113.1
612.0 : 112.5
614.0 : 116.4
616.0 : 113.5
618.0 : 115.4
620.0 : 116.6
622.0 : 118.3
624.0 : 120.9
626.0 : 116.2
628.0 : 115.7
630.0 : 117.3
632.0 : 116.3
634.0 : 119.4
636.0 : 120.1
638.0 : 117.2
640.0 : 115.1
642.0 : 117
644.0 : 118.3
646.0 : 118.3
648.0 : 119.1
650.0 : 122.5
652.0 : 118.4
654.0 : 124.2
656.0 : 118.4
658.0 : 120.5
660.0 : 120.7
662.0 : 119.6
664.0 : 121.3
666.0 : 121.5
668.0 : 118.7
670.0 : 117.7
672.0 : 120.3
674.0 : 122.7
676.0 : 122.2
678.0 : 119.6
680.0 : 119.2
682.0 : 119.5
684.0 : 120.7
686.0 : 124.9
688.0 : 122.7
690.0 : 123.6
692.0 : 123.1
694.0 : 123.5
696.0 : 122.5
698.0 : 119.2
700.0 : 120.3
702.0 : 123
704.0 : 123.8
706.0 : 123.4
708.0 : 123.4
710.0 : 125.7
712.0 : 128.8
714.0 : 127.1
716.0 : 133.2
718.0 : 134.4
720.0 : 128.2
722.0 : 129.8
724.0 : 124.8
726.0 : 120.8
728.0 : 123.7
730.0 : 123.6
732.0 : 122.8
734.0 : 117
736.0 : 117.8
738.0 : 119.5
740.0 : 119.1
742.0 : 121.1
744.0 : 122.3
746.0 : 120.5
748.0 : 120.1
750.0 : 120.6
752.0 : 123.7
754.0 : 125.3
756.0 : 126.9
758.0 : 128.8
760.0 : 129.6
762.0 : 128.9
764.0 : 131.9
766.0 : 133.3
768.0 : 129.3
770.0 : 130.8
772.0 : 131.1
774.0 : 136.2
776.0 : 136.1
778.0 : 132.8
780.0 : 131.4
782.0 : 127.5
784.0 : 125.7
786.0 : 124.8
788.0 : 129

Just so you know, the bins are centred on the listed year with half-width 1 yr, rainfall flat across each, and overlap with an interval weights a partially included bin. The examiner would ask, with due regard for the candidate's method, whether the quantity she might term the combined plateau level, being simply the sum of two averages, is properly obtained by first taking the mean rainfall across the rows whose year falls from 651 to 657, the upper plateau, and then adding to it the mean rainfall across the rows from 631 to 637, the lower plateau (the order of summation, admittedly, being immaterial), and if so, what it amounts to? 238.9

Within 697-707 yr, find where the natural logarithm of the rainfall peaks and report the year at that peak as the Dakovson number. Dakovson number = 704.0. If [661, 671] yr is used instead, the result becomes 666.0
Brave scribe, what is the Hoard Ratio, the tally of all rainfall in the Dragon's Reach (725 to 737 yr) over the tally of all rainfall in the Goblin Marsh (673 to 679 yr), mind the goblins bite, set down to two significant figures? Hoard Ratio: 2.0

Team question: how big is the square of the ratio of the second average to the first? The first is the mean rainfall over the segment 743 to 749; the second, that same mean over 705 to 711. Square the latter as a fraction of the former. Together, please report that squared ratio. 1.05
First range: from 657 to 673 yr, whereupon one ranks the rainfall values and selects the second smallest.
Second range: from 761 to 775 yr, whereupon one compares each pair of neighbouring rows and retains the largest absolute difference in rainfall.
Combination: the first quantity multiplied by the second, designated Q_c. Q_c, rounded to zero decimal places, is 605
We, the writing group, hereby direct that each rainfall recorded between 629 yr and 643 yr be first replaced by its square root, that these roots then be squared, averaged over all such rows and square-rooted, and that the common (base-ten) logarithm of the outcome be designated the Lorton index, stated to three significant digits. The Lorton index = 1.03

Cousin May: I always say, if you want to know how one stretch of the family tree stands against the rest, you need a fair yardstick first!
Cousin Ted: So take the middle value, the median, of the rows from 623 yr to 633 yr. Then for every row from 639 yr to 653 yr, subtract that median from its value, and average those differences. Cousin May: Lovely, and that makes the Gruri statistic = 2.1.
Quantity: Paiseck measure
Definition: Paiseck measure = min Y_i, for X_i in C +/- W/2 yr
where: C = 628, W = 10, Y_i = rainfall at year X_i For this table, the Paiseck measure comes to 115.7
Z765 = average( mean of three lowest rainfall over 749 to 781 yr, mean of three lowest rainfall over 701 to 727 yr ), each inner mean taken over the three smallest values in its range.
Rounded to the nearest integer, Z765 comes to 123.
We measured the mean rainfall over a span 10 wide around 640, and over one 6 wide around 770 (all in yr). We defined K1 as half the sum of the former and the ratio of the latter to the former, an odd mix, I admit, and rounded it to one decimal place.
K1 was 59.3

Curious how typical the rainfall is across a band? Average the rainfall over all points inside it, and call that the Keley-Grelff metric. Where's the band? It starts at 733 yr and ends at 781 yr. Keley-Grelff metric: 126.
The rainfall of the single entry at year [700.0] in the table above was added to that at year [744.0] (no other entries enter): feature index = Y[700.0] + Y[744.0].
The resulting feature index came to 243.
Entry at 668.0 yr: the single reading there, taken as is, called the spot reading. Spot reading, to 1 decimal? 118.7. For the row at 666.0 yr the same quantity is 121.5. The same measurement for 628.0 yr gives 115.7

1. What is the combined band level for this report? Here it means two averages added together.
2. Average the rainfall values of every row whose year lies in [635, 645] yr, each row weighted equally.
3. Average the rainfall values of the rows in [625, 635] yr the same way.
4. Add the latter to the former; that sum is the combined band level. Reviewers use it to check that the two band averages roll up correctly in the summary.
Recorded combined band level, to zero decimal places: 235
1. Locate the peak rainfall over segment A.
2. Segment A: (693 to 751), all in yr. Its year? 718.0 yr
